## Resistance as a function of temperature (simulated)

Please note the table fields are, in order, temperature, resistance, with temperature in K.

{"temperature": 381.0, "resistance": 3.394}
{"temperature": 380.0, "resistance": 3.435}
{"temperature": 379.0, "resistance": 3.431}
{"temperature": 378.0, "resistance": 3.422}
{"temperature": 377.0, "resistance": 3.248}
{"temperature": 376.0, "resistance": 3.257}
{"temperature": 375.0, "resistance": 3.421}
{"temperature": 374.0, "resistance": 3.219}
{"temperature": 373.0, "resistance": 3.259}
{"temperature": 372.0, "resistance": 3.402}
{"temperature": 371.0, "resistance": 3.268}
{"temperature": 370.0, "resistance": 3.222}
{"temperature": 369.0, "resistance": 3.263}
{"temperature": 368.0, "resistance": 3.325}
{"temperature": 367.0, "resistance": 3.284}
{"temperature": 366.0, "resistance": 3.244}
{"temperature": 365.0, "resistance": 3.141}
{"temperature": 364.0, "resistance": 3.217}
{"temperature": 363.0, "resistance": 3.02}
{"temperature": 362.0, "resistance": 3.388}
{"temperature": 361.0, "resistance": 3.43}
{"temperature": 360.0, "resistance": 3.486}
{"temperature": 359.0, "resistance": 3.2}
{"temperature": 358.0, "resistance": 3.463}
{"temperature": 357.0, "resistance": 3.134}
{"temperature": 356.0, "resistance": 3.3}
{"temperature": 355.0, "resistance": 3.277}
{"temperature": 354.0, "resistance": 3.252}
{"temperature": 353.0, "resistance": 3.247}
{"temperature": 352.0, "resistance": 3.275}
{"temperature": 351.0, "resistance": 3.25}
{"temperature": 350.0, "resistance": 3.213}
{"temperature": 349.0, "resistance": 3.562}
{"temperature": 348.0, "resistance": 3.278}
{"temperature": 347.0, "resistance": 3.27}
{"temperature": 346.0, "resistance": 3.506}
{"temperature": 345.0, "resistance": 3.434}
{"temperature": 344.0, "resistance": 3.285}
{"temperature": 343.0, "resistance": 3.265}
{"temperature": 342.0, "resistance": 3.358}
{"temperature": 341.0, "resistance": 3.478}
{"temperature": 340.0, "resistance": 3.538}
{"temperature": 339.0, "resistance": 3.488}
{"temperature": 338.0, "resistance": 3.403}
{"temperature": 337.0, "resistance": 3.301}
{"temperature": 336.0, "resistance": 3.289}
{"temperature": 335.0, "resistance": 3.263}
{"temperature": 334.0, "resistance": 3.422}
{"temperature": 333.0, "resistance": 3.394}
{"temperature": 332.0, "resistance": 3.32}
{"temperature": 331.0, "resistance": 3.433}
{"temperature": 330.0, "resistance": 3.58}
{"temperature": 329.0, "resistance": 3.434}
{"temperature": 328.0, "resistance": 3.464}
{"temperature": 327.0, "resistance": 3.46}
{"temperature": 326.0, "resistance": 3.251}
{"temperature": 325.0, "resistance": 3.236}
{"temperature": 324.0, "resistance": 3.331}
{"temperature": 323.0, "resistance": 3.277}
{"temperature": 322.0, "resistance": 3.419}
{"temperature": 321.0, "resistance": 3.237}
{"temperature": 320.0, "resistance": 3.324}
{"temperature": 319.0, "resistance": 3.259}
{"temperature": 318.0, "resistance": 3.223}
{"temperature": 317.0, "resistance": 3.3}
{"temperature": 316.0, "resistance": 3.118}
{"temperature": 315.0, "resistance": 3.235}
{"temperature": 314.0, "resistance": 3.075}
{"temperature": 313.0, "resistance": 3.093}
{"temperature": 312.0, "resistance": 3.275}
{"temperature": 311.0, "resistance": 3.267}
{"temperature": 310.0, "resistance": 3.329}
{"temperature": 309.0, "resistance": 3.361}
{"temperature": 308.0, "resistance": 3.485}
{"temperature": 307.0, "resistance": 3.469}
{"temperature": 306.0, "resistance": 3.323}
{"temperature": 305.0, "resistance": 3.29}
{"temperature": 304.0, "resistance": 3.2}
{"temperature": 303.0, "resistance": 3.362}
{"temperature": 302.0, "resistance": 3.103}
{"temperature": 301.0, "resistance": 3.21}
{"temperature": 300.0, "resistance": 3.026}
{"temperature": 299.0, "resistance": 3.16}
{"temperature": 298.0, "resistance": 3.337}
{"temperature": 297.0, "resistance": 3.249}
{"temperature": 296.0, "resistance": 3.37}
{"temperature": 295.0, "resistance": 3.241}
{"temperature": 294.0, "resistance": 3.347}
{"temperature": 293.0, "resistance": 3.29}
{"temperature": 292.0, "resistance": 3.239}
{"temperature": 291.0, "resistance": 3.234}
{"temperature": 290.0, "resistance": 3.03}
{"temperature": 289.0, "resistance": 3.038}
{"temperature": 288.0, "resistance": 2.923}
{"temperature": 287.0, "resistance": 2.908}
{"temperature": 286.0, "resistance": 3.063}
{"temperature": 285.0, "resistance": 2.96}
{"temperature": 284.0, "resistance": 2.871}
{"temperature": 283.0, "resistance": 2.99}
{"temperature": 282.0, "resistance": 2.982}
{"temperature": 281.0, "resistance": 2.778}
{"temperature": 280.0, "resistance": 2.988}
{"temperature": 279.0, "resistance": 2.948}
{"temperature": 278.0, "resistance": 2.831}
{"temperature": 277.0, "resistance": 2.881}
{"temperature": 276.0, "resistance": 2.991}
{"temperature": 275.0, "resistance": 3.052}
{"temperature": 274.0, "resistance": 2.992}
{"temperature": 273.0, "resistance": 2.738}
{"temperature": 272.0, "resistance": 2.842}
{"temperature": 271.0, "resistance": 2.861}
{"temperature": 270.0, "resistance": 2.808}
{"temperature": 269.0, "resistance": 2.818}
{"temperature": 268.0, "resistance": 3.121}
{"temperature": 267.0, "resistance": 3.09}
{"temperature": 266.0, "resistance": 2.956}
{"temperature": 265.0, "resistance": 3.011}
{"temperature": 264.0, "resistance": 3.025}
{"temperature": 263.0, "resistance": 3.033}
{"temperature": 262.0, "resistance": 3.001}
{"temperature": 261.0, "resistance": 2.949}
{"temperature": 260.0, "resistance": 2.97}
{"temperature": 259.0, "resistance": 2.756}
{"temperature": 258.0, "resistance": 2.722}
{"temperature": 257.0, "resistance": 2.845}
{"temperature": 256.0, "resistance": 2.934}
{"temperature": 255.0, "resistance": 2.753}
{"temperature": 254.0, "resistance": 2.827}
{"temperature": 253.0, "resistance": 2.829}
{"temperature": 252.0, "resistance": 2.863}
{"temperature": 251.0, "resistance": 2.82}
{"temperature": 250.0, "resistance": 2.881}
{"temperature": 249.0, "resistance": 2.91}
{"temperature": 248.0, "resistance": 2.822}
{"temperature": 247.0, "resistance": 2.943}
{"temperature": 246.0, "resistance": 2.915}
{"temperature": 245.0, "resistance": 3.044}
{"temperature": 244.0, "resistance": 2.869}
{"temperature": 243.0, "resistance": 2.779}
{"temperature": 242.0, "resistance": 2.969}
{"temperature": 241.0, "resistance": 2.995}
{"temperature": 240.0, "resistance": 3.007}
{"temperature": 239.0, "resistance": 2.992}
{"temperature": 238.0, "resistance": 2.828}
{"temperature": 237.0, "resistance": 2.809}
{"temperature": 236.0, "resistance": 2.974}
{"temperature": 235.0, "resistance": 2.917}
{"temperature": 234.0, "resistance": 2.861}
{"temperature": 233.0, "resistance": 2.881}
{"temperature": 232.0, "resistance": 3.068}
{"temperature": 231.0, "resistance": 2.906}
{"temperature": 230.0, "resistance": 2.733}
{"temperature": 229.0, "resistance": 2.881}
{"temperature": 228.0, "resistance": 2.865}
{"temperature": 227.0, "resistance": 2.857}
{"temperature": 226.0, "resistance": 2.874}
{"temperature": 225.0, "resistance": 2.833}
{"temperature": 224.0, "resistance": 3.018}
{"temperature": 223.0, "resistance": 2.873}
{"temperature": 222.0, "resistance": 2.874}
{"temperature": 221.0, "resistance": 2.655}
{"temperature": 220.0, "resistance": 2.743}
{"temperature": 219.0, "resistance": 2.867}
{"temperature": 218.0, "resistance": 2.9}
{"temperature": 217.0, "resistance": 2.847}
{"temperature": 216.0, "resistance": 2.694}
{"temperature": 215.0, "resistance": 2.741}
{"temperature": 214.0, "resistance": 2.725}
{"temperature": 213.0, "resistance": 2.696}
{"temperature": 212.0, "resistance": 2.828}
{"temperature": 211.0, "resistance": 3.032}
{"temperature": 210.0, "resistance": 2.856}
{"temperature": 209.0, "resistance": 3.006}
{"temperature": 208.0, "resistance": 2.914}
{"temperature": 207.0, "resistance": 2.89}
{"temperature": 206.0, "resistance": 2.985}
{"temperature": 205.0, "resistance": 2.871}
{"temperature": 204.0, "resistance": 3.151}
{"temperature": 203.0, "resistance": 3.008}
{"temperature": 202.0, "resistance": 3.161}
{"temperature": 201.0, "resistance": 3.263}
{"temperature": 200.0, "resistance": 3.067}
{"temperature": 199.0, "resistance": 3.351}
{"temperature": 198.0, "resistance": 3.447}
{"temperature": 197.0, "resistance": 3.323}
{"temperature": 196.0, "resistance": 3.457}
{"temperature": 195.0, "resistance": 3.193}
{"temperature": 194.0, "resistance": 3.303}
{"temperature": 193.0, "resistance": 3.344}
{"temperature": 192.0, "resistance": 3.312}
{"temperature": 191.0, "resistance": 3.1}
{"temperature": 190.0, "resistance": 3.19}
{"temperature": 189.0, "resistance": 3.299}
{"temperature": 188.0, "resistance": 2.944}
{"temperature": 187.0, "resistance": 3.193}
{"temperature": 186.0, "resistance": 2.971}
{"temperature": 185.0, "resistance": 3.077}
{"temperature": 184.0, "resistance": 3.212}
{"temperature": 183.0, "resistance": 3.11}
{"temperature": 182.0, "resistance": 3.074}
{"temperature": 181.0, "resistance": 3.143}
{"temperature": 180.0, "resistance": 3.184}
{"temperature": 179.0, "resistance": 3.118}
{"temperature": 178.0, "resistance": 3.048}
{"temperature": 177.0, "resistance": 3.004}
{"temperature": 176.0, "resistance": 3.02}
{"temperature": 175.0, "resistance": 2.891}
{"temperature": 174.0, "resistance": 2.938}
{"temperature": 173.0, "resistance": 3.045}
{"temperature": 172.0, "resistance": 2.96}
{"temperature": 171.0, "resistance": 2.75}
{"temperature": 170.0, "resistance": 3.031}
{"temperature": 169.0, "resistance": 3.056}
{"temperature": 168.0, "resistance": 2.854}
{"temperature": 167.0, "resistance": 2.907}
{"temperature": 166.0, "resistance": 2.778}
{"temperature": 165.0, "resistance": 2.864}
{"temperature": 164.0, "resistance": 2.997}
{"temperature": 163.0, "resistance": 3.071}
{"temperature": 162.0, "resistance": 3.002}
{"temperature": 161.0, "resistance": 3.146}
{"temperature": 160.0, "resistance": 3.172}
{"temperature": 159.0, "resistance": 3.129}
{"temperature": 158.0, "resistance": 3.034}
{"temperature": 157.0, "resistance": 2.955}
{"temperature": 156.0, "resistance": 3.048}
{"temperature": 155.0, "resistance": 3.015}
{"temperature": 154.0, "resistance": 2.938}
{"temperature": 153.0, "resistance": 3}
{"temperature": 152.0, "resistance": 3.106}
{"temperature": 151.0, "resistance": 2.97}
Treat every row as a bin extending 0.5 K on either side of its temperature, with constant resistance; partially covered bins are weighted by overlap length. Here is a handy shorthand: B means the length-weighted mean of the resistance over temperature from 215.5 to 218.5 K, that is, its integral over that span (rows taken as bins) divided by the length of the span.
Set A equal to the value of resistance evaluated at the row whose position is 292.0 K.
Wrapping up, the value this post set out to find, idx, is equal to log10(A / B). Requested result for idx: 0.06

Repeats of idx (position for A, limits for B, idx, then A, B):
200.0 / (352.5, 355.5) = -0.03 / 3.067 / 3.26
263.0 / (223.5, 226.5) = 0.02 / 3.033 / 2.91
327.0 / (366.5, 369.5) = 0.02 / 3.46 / 3.29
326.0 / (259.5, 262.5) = 0.04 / 3.251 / 2.97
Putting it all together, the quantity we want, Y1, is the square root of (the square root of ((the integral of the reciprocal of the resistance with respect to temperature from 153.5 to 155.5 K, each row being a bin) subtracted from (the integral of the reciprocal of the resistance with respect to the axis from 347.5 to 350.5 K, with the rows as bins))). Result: 0.69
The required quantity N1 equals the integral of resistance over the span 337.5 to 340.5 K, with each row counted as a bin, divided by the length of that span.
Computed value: 3.5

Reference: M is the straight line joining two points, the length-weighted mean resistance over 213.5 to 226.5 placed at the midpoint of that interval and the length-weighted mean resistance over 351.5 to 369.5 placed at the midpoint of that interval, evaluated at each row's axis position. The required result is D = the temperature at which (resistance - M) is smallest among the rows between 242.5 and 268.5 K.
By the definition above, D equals 258.0 K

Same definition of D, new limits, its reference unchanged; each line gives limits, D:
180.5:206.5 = 205.0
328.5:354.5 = 350.0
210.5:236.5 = 221.0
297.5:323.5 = 300.0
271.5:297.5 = 273.0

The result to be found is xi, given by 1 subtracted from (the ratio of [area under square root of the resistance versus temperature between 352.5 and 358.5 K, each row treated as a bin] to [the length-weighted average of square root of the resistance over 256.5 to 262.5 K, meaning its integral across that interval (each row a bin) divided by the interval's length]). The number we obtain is 5.41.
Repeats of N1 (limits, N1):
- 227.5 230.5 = 2.8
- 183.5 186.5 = 3.1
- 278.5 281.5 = 2.9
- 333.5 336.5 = 3.3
